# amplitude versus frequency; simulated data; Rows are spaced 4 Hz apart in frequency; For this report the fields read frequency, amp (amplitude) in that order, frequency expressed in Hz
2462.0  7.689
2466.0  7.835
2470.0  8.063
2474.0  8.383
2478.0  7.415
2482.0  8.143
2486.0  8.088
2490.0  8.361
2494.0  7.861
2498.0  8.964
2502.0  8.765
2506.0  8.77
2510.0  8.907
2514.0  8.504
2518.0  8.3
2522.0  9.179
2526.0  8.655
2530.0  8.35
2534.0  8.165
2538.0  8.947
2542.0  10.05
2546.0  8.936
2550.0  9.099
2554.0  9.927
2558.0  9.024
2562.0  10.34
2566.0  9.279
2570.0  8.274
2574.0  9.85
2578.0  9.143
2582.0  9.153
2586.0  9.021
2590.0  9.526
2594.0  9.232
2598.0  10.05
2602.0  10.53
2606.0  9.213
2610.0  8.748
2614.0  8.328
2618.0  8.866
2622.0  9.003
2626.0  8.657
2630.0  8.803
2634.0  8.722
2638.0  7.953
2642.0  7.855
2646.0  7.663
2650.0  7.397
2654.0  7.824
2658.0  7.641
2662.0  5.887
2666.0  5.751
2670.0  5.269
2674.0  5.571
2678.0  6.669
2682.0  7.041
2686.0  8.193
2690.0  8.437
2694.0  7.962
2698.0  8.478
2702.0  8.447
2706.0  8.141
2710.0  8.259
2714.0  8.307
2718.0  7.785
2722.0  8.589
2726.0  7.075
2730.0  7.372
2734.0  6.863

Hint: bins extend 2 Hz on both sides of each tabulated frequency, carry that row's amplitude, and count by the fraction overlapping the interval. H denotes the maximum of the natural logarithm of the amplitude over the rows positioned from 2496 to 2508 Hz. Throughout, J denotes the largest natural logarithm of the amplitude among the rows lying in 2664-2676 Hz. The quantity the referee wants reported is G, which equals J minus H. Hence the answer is -0.44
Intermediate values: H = 2.19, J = 1.75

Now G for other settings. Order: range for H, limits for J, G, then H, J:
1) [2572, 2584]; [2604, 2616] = -0.07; 2.29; 2.22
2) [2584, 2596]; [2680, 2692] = -0.12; 2.25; 2.13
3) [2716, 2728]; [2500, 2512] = 0.04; 2.15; 2.19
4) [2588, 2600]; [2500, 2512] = -0.12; 2.31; 2.19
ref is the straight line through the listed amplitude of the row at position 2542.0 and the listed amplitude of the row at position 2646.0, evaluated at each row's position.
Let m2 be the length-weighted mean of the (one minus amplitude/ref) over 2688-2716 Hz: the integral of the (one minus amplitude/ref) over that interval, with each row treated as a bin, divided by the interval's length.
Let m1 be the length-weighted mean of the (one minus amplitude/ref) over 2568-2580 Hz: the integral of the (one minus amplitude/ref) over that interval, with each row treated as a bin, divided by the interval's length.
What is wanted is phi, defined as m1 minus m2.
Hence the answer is 0.3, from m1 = 0.02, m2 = -0.30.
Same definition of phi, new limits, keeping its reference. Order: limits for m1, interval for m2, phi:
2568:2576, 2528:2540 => -0.1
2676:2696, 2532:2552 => -0.2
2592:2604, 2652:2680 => -0.3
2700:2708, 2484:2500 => -0.6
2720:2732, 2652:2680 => -0.4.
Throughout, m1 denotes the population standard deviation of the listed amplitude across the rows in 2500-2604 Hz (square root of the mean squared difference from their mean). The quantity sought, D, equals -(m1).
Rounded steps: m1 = 0.6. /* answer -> -0.6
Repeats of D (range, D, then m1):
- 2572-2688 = -1.3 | 1.3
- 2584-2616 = -0.7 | 0.7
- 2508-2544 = -0.5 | 0.5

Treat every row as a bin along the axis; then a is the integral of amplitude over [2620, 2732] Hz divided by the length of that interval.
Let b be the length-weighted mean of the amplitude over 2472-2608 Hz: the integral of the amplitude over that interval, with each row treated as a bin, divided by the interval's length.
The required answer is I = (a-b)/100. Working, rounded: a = 7.7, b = 9.0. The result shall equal -0.013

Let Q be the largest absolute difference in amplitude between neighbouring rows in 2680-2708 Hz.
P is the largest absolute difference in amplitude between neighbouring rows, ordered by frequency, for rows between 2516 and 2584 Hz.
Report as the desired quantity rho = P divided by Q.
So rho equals 1.37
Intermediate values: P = 1.576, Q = 1.2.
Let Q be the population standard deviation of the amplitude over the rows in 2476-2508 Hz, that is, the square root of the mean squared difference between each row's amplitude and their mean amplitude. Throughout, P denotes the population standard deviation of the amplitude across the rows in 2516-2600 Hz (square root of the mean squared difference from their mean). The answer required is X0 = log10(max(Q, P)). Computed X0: -0.22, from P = 0.61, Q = 0.49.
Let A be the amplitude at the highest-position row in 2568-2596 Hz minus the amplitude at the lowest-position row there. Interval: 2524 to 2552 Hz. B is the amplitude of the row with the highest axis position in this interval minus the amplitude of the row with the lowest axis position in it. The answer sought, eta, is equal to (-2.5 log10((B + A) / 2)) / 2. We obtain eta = 0.2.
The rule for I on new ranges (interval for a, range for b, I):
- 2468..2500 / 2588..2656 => -0.006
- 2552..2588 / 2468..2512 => 0.010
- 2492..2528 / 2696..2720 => 0.004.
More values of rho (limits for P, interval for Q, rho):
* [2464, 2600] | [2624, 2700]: 0.90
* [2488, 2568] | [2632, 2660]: 1.71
